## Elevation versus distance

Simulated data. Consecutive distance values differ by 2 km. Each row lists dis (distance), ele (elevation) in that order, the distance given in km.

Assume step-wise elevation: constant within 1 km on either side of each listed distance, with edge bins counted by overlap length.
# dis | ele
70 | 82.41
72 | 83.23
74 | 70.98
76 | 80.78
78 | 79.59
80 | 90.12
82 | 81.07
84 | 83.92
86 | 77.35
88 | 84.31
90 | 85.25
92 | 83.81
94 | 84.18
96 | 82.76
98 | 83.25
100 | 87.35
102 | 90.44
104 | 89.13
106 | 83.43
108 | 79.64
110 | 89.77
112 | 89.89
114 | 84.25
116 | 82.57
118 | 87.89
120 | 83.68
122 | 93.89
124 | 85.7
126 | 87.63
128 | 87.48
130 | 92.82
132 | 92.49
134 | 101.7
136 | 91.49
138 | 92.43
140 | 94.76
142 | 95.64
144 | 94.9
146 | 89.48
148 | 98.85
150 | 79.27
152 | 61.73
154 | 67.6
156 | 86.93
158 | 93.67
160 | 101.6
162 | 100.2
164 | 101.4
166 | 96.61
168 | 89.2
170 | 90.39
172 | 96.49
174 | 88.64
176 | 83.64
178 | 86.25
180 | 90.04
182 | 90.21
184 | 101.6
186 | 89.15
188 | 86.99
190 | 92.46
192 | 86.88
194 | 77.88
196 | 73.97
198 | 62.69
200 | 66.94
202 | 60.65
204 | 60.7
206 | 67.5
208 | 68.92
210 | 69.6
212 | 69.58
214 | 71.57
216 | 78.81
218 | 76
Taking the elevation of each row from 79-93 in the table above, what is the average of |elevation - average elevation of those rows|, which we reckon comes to 2.6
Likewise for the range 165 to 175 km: 3.4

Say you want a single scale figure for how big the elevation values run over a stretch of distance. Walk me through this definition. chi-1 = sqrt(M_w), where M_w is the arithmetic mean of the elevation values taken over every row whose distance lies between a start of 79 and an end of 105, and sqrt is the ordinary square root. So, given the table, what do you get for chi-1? 9.2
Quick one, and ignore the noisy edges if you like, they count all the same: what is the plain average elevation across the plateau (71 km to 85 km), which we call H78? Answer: 81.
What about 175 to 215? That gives 78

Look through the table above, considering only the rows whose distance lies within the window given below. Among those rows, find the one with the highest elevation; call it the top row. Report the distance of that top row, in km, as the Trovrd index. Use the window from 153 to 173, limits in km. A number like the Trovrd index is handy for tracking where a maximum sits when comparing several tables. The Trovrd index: 160 km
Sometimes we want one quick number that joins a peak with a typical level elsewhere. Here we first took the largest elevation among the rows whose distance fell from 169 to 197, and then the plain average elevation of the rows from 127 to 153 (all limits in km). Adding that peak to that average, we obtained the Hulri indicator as 192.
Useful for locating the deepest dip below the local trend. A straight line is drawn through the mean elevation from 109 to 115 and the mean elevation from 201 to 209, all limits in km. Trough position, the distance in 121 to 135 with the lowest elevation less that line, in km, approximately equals 124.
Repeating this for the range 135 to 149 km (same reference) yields 136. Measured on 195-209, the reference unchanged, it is 202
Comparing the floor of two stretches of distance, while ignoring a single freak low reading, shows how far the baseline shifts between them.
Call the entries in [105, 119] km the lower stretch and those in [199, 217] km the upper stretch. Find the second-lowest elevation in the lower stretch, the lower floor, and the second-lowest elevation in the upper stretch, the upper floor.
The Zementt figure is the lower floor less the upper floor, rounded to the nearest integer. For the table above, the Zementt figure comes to 22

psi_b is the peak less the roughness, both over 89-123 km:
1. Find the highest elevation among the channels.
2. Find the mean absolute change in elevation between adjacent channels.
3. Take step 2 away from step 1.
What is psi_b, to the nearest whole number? 90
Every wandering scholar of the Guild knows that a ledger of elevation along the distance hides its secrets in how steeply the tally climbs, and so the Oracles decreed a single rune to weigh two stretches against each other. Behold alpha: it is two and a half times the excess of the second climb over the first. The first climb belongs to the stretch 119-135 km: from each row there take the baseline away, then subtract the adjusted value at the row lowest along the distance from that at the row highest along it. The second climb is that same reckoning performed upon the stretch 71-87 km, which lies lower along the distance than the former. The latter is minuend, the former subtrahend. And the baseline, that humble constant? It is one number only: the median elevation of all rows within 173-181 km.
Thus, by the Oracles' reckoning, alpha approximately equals -60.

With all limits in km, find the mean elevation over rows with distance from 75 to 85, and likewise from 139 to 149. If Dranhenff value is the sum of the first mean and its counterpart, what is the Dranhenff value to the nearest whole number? 178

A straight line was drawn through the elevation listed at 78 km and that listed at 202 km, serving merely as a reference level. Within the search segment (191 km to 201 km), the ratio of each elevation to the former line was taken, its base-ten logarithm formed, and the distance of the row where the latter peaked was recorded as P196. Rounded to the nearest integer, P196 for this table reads 192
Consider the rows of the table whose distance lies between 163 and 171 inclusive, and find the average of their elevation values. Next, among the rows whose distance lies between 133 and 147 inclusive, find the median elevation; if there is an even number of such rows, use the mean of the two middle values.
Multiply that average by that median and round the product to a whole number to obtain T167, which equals 8945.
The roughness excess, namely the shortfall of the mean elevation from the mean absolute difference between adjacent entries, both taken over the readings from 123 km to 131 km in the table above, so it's -85.9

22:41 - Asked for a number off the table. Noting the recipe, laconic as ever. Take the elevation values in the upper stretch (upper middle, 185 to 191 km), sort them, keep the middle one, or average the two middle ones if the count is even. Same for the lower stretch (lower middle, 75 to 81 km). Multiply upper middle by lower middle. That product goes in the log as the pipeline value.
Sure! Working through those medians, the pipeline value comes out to 7202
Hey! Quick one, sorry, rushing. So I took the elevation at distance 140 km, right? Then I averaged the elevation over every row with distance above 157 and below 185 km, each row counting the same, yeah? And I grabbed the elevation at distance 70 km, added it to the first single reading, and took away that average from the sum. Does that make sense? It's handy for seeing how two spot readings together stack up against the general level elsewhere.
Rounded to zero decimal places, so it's 84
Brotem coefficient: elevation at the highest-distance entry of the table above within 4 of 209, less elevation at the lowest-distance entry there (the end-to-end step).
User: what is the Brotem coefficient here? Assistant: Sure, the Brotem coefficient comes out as 2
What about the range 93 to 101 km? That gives 3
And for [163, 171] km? -11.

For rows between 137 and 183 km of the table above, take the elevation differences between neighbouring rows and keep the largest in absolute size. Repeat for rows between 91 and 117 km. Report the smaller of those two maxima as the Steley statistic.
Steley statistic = 10.1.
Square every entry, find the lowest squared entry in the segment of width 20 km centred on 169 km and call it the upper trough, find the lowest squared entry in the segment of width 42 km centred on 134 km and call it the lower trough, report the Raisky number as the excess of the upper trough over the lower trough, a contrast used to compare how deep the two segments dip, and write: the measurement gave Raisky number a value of 3185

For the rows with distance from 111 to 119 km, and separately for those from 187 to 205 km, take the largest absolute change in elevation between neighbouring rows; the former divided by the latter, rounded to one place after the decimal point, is 0.5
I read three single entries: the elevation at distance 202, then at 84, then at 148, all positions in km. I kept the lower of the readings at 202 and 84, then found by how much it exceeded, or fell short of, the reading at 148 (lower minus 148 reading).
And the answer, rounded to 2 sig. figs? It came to -38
